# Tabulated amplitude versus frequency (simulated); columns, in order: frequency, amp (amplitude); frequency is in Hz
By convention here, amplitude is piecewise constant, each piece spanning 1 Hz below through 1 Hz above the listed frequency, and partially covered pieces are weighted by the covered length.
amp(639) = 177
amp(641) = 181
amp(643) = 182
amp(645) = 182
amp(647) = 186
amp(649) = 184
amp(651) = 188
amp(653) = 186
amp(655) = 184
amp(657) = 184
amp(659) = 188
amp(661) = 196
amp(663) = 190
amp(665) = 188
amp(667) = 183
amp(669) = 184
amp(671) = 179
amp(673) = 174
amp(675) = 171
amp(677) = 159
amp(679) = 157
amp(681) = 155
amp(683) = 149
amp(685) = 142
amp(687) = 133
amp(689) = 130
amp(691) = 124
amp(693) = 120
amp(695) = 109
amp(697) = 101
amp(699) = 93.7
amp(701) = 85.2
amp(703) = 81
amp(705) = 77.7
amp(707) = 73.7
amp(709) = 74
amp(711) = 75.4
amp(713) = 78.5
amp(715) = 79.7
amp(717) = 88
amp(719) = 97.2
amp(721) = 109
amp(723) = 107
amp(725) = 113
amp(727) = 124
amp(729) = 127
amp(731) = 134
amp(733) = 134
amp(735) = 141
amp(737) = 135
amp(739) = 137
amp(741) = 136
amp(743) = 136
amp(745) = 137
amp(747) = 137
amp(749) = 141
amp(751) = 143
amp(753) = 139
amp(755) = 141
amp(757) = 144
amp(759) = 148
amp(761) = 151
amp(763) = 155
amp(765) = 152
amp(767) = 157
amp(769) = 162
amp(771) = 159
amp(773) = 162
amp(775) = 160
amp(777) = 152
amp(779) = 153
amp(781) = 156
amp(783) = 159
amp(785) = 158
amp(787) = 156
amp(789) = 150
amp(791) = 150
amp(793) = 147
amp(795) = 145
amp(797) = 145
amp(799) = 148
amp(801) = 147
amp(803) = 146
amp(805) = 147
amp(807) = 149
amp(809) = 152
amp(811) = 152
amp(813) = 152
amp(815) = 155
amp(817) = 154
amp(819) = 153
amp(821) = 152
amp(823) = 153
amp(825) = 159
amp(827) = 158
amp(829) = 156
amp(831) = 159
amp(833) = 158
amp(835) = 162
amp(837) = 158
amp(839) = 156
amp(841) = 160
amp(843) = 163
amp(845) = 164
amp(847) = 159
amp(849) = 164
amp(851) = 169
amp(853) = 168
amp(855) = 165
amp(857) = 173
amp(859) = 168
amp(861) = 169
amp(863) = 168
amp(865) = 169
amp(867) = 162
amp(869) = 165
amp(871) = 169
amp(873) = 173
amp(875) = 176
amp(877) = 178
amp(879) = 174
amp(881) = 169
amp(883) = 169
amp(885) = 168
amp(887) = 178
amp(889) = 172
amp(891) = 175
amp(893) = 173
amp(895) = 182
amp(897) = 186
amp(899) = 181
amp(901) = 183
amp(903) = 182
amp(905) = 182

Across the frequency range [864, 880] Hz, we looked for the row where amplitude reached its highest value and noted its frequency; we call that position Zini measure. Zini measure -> 877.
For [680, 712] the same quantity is 681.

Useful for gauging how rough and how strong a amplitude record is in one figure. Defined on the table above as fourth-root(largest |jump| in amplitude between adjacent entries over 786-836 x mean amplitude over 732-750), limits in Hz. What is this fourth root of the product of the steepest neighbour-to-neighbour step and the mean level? 5.36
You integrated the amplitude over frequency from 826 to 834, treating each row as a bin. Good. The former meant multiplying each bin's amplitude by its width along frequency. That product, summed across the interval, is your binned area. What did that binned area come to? 1262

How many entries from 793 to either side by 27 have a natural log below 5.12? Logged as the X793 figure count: 27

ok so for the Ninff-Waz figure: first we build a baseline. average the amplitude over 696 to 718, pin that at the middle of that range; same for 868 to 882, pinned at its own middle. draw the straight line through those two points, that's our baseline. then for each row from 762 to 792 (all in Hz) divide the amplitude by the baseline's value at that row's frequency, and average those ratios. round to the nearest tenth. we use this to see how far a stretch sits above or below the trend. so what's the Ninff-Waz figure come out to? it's 1.3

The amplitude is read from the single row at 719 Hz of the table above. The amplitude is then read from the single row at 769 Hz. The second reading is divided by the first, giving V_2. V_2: 1.67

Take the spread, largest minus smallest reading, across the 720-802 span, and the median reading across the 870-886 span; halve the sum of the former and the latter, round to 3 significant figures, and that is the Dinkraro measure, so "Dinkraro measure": 113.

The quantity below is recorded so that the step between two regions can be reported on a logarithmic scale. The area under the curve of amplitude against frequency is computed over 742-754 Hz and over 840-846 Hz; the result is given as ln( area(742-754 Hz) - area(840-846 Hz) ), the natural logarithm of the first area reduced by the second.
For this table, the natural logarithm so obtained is 6.5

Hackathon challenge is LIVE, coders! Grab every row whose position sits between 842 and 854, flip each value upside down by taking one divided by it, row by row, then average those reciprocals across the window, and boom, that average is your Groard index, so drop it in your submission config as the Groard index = 0.0061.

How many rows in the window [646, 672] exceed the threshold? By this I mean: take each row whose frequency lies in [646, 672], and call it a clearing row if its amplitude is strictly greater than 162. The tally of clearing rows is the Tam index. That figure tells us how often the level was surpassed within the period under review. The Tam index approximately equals 13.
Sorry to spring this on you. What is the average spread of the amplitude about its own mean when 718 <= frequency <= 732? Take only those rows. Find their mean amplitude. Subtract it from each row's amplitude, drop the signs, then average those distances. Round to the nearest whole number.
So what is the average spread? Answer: 11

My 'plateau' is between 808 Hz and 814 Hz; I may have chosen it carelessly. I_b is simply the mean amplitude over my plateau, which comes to 152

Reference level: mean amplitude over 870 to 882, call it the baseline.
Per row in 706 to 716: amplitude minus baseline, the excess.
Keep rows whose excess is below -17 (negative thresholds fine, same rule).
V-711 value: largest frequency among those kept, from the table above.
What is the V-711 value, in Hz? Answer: 715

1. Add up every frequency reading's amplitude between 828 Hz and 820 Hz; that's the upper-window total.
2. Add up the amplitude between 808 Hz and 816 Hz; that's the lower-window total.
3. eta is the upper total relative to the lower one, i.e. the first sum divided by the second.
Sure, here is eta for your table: 1.0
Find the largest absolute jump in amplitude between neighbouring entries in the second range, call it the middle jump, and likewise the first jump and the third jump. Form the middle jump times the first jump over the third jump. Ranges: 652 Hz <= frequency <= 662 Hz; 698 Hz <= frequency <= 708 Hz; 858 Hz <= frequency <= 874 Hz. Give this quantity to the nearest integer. 10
